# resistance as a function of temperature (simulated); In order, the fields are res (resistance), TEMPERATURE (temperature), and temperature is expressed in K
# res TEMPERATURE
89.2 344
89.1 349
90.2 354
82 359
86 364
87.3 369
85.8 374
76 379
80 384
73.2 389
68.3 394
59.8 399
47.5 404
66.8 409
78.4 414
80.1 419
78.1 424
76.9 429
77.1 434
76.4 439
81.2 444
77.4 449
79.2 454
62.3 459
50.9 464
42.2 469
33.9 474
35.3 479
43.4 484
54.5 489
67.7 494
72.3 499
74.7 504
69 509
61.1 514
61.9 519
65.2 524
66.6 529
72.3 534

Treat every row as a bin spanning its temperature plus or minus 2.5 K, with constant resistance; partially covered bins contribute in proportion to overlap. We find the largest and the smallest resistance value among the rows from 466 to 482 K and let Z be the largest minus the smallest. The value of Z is 8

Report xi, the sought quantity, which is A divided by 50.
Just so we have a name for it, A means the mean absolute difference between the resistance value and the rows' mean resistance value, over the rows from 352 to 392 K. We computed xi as 0.10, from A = 5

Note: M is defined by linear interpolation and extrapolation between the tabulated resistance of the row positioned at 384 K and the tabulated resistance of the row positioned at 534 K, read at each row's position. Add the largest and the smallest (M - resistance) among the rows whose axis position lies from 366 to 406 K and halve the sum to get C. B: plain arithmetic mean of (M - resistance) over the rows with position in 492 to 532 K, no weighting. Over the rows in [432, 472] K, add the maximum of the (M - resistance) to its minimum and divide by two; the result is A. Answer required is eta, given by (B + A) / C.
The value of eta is 1.7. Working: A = 15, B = 6.1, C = 12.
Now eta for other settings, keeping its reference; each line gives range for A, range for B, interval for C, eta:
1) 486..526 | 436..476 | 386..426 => 1.6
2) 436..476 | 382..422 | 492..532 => 5.0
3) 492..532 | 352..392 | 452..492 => 0.2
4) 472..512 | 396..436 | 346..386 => -12.7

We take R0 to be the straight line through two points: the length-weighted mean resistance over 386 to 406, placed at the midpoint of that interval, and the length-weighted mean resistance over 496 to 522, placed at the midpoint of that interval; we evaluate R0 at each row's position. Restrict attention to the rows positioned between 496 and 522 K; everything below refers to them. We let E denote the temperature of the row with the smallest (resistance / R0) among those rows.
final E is 514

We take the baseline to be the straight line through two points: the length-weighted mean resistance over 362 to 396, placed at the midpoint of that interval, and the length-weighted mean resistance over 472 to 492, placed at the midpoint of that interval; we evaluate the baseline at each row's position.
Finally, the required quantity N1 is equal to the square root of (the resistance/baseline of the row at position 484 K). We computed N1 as 1.02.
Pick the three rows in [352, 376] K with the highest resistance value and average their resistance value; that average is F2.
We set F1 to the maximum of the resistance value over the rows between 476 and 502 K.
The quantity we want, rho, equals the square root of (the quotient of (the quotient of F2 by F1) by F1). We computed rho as 0.130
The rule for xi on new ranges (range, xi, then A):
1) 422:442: 0.01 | 0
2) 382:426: 0.17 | 9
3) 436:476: 0.31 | 16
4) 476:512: 0.26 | 13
